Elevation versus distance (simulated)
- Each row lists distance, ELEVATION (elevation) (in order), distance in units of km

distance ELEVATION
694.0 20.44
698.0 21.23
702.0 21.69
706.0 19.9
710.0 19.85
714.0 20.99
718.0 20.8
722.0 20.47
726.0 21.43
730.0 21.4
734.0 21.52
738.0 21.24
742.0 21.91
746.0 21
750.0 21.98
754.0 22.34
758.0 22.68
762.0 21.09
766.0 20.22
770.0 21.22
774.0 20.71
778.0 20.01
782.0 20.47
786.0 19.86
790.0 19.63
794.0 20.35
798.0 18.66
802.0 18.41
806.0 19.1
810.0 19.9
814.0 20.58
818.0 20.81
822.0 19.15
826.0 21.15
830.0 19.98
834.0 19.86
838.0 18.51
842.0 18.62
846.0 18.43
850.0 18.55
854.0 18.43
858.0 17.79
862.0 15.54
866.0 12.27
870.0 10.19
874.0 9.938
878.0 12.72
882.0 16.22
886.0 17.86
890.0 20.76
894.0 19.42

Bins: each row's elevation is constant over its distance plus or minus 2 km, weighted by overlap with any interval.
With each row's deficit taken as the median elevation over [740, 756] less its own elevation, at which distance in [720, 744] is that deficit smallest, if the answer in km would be 742.0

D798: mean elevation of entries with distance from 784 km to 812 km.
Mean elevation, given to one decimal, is 19.4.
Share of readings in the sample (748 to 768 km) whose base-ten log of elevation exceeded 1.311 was 0.8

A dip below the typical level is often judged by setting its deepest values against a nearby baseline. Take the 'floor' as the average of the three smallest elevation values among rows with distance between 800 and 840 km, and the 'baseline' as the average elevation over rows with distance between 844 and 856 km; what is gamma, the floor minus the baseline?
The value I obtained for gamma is 0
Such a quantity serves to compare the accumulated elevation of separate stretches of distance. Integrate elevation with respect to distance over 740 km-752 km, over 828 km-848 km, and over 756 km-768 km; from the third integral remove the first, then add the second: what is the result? 378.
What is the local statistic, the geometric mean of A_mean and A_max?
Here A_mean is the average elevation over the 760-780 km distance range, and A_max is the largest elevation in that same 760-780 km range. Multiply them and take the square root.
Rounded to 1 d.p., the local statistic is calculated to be 20.9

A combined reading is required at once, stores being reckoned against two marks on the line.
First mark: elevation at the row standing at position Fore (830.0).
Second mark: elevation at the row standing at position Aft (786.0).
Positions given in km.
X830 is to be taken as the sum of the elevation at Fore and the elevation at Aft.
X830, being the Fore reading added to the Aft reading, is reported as 39.8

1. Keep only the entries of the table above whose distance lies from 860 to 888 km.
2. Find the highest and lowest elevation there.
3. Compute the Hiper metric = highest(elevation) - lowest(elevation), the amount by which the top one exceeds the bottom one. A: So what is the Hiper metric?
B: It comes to 7.9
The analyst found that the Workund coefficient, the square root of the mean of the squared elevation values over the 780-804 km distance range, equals 19.6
